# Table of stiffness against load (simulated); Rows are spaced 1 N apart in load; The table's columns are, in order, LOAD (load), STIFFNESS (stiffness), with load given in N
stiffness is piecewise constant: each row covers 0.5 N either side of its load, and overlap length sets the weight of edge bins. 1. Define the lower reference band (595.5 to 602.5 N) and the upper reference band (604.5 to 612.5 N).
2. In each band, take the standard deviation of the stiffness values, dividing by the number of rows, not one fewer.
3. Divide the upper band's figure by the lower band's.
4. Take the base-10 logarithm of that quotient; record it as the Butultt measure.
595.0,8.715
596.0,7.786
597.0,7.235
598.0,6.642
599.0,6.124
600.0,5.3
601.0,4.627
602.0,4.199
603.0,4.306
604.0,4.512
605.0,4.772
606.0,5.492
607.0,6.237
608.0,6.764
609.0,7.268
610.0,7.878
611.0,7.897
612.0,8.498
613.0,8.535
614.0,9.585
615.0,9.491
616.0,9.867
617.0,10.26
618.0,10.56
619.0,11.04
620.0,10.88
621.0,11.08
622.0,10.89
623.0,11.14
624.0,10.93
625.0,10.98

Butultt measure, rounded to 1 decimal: 0.0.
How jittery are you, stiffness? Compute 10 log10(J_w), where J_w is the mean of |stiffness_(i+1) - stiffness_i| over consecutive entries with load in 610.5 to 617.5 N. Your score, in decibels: -3.7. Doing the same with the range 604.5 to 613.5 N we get -3.3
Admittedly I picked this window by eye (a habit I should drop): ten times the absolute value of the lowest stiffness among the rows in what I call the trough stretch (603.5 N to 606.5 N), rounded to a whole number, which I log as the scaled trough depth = 45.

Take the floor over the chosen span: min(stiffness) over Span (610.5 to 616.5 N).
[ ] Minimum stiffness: 7.897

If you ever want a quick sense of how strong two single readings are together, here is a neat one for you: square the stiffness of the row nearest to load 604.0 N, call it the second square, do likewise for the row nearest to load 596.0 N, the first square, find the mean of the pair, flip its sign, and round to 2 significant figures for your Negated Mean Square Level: -40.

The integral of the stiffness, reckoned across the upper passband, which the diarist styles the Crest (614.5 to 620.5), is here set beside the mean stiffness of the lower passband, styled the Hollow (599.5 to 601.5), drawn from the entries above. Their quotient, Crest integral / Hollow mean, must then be 12.5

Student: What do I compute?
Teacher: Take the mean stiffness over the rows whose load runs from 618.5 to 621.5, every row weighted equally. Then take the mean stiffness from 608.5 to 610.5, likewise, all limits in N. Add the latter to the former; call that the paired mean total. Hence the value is 18.6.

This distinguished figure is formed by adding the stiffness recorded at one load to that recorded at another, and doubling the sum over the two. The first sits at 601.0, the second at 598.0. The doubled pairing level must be 23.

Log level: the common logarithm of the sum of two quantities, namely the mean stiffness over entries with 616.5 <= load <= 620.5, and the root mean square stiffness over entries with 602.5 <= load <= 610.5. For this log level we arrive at 1.22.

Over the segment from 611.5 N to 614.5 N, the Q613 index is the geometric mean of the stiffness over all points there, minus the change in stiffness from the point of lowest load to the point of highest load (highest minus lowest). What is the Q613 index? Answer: 7.8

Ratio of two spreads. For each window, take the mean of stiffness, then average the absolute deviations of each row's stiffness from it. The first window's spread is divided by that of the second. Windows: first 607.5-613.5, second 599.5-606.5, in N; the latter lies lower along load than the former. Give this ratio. 1.4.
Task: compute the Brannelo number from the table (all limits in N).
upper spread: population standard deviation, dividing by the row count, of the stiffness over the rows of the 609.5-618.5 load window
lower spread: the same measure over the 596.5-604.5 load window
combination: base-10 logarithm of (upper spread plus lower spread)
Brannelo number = 0.31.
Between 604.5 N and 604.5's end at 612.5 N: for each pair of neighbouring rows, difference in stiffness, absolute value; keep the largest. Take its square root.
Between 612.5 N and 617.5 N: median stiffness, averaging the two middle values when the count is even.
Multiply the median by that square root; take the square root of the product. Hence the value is 2.9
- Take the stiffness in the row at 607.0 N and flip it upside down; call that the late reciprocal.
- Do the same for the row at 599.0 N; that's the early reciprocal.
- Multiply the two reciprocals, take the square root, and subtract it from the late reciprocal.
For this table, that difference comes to -0.0015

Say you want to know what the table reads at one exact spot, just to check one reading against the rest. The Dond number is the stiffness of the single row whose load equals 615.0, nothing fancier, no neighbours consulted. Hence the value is 9.491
